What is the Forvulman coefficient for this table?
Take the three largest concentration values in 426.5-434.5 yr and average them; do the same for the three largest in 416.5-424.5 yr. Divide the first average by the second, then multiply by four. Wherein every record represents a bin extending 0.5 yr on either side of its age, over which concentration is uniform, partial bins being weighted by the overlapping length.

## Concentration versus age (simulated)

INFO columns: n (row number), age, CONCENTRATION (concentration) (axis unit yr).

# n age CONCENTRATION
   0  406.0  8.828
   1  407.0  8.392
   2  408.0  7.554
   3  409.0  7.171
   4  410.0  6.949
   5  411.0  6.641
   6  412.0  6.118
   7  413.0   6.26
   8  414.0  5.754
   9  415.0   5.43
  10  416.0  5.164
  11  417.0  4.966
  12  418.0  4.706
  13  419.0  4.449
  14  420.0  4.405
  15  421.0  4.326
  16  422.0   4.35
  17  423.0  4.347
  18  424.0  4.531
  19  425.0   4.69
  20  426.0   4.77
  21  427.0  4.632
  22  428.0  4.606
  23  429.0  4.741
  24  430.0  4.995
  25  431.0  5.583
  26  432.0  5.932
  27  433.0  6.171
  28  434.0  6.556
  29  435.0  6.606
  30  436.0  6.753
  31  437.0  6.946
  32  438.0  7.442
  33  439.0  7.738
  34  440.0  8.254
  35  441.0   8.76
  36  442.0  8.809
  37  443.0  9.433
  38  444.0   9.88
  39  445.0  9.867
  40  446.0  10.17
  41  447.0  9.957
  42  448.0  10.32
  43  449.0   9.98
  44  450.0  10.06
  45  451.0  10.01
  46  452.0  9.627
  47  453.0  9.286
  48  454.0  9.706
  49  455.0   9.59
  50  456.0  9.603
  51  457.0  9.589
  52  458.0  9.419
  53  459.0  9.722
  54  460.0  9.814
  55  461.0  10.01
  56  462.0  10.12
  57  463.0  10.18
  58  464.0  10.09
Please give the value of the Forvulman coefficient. 5.3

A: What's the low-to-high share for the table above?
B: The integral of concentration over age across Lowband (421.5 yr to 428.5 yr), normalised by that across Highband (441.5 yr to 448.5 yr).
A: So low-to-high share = 0.47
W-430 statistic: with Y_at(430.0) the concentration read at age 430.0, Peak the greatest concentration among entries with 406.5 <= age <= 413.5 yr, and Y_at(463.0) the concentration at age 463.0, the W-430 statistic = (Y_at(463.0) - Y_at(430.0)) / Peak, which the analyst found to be 0.62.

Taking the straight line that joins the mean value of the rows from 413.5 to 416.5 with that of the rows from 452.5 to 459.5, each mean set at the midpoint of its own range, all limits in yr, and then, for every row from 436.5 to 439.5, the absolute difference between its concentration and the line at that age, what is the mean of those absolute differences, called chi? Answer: 0.4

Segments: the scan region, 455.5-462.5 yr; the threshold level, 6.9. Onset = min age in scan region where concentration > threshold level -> 456.0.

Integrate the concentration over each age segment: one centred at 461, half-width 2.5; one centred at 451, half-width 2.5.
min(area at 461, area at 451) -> 49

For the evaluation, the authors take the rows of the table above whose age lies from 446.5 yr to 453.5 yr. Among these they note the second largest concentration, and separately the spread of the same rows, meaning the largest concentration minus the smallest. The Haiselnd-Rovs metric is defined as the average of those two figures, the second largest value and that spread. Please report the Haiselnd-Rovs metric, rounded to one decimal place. 5.5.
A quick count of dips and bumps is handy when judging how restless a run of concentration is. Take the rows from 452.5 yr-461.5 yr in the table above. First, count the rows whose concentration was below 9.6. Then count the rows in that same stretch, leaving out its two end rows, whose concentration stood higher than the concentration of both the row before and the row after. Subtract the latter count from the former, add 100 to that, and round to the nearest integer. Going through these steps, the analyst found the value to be 102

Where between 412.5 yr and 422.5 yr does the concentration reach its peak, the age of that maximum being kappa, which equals 413.0 yr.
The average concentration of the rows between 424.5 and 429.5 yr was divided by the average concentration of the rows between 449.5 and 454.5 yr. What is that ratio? 0.48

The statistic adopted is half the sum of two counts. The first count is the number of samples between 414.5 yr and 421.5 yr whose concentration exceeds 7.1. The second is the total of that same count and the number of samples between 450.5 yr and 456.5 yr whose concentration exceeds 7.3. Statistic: 3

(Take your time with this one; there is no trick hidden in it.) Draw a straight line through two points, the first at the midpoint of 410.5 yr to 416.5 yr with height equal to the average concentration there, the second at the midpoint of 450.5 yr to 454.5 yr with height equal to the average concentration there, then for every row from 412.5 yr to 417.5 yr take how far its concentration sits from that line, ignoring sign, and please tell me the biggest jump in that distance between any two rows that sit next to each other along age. 0.42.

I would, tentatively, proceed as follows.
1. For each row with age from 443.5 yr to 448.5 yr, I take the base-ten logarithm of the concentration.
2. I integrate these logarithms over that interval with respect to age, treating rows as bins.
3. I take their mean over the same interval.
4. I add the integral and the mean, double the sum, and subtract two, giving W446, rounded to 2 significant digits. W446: 10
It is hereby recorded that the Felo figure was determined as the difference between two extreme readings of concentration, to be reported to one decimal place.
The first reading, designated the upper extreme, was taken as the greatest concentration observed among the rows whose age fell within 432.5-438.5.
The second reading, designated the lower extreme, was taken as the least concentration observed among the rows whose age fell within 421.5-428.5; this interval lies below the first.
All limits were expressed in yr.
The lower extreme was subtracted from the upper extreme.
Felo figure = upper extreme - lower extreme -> 3.1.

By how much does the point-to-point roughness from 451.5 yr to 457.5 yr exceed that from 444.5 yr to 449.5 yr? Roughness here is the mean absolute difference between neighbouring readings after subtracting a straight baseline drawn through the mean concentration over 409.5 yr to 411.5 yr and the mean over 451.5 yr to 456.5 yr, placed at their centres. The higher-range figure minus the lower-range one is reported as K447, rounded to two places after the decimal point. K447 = -0.09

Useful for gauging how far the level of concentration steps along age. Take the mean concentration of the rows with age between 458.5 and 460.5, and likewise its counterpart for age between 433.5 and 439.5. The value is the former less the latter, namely 3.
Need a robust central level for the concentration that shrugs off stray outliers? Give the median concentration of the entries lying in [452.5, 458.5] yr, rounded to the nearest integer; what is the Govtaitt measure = 10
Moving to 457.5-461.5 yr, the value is 10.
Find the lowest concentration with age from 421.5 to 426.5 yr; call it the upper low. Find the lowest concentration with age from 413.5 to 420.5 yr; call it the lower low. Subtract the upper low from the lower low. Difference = 0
